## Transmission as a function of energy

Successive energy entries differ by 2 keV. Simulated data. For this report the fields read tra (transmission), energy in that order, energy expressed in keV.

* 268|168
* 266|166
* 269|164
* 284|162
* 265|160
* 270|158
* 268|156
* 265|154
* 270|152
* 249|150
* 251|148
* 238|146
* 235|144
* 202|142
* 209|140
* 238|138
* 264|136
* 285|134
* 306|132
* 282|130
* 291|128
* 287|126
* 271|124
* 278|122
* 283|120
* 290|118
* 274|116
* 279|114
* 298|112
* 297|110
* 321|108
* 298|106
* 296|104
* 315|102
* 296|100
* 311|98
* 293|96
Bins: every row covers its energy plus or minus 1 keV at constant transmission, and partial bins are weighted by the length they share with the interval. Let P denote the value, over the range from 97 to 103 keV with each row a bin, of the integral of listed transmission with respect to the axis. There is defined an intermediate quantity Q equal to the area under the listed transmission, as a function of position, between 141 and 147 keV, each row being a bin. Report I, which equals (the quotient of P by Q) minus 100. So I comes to -98.63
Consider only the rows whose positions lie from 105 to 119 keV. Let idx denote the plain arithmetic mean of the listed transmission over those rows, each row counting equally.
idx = 294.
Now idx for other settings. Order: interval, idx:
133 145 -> 239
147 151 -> 250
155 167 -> 270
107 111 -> 309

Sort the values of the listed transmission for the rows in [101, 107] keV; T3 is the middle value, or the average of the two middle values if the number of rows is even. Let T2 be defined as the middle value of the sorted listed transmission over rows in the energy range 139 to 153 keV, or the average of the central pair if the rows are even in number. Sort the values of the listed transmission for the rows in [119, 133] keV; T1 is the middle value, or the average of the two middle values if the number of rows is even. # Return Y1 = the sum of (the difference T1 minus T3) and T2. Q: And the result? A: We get 223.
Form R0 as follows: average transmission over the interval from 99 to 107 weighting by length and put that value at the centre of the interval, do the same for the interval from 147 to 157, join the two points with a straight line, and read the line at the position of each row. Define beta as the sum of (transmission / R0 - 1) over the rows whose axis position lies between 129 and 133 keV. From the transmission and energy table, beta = 0.12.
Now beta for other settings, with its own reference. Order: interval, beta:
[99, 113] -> 0.10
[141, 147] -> -0.47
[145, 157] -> -0.10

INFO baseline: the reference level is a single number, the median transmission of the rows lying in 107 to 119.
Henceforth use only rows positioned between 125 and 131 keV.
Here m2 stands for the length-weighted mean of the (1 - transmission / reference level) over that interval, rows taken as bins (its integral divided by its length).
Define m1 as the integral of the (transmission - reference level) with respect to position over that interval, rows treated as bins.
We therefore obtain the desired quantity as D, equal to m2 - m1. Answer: 41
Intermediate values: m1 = -41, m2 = 0.02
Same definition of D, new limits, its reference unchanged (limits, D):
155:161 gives 155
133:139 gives 187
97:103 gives -83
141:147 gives 411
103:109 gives -69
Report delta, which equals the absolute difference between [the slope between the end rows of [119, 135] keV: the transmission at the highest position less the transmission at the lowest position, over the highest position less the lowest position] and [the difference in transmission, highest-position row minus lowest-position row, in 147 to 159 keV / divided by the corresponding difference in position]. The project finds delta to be 1.8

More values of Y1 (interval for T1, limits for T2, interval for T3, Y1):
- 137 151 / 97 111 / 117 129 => 251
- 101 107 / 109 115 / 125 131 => 308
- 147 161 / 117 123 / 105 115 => 250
